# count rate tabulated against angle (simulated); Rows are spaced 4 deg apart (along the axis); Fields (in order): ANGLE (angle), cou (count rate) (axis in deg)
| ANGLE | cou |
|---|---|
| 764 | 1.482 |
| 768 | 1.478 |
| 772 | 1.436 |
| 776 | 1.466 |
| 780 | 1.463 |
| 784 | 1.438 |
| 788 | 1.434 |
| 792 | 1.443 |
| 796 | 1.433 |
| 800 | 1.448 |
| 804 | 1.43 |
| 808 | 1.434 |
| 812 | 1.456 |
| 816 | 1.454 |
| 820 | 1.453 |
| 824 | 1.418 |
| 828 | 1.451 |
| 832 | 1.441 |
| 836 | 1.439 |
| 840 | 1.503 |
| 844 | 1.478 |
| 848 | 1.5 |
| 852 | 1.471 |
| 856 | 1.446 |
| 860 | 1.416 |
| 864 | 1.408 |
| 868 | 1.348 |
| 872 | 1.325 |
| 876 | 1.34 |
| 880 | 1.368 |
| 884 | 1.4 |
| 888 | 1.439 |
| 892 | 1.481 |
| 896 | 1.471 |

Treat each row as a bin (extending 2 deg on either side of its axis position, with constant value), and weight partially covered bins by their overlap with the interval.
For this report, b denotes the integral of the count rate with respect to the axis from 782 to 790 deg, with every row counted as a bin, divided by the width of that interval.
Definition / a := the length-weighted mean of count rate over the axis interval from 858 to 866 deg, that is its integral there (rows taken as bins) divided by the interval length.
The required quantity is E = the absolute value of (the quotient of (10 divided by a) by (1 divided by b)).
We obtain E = 10.2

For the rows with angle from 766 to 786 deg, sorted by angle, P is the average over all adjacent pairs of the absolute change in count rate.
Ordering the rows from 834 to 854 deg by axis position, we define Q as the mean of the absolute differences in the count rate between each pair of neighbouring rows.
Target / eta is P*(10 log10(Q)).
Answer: -0.36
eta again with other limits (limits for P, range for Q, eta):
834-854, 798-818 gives -0.68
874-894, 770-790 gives -0.64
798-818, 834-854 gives -0.17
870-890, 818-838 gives -0.48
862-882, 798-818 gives -0.61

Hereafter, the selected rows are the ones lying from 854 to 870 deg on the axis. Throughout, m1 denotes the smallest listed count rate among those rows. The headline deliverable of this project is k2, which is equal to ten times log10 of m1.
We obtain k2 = 1.30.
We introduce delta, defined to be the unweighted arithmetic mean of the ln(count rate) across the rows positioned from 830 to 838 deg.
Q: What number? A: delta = 0.365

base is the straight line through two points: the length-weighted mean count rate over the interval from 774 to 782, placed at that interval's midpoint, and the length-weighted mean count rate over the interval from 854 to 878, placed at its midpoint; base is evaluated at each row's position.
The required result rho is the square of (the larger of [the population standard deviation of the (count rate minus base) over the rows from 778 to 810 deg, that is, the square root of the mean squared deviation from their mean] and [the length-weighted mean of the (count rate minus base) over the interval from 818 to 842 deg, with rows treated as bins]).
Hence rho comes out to 0.0013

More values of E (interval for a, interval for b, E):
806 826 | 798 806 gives 10.0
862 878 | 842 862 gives 10.8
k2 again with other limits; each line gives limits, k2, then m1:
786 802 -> 1.56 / 1.433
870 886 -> 1.22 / 1.325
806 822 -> 1.57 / 1.434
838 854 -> 1.68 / 1.471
